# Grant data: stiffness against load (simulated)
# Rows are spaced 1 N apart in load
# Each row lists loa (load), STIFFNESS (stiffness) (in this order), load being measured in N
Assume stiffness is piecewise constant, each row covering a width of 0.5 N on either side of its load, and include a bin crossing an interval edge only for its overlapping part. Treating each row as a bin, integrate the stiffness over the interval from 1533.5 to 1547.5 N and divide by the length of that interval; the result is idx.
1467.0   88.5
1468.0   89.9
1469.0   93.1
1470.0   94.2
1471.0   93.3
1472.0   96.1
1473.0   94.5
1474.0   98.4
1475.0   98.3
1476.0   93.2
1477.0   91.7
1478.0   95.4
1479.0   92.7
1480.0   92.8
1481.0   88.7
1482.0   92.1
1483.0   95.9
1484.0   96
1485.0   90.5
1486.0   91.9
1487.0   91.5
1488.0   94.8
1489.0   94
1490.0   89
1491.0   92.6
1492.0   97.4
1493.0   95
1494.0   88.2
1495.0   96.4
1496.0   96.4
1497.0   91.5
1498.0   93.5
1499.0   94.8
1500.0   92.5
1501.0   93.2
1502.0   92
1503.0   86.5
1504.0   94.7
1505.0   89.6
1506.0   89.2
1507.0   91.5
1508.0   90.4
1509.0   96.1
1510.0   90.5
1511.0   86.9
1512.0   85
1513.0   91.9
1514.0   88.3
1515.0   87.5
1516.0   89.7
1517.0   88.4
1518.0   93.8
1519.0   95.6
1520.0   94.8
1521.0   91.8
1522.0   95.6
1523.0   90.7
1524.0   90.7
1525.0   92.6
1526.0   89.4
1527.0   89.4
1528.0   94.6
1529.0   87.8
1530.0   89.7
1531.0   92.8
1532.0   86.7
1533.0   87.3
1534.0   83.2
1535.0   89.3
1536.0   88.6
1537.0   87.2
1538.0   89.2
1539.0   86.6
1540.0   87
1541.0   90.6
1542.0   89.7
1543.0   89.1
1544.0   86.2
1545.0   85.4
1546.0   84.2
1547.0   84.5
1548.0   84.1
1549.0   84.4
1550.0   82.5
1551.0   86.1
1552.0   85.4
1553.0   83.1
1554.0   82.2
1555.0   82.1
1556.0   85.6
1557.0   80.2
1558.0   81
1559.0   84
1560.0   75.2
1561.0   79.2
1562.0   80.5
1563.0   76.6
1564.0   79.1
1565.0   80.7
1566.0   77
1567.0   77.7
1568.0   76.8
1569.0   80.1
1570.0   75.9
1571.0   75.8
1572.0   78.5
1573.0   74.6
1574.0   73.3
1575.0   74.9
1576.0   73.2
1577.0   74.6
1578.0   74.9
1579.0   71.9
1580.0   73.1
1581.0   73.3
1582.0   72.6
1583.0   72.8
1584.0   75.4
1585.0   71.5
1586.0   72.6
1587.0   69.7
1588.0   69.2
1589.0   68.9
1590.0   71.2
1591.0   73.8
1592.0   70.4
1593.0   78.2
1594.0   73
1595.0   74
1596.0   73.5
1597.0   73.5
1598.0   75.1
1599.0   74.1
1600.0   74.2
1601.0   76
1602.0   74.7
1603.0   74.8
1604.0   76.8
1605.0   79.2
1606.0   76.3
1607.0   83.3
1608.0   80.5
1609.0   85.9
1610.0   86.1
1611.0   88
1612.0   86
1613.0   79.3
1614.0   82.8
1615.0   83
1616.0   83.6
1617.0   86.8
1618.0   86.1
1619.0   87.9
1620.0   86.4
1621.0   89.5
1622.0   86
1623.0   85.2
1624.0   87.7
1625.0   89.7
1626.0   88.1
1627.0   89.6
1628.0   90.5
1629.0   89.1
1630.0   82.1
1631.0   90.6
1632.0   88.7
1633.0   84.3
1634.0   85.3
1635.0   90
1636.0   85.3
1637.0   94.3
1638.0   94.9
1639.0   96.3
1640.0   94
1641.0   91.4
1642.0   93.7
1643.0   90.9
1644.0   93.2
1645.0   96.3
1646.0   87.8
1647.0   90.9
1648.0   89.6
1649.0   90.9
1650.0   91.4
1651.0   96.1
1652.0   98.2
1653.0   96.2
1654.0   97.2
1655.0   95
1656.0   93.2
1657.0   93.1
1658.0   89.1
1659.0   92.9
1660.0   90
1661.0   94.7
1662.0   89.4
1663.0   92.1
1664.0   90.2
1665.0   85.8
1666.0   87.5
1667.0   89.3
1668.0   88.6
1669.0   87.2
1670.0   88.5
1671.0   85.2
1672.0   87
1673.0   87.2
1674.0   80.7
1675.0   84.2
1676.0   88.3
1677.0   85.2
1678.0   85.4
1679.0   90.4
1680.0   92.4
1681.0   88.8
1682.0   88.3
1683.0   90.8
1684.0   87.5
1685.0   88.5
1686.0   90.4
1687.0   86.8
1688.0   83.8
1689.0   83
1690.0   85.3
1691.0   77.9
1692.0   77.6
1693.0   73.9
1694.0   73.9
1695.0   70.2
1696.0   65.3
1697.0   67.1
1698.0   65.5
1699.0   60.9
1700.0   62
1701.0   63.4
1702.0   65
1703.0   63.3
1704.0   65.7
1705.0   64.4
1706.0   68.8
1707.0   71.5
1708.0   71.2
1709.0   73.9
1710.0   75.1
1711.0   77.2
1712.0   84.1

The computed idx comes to 87.2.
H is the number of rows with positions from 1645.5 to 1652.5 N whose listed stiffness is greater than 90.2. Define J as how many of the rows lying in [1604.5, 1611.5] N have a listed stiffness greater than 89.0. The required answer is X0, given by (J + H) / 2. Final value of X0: 2.5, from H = 5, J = 0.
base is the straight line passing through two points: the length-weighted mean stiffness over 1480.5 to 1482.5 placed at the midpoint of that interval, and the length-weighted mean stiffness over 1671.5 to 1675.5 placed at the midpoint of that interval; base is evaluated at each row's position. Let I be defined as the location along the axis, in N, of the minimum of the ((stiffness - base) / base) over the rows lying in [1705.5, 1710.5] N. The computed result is 1706.0 N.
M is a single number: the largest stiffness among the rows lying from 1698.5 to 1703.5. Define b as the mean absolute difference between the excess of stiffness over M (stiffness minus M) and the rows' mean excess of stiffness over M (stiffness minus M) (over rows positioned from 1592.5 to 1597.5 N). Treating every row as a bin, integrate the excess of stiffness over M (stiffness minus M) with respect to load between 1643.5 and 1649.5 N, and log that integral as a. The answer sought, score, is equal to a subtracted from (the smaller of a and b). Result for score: -157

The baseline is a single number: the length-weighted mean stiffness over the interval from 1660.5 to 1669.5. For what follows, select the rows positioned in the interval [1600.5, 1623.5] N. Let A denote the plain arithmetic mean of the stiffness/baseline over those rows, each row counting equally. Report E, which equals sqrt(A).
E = 0.96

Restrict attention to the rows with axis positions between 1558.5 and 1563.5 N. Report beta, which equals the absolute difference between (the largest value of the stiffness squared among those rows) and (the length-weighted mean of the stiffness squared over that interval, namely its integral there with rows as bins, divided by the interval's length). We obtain 790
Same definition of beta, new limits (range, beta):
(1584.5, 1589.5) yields 315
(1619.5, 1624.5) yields 446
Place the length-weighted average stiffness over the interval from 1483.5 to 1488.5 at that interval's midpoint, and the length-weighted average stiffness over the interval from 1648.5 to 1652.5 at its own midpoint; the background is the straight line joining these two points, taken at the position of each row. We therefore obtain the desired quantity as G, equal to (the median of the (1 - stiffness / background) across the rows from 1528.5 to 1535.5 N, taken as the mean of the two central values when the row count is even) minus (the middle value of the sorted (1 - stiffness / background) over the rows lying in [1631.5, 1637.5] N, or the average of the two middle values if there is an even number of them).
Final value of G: -0.02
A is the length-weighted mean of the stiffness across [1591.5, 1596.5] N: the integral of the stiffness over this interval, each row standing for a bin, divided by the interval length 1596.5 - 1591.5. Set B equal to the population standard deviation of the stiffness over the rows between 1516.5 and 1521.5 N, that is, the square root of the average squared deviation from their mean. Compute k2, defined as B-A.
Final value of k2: -71.2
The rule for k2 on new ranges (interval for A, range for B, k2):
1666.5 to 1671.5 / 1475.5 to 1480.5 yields -86.5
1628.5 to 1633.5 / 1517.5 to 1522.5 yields -85.5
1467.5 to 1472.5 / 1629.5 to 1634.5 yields -90.3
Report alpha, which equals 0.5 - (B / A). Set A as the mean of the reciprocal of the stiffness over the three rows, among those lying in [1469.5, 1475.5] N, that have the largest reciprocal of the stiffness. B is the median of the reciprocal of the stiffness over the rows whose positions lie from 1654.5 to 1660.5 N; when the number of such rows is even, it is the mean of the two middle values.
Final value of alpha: -0.51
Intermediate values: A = 0.0106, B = 0.0108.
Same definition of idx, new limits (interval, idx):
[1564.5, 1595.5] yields 74.2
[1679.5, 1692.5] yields 86.2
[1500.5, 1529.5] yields 91.0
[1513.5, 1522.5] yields 91.7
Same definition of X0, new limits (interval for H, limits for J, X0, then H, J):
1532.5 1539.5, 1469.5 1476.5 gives 3.5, 0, 7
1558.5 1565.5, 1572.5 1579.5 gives 0.0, 0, 0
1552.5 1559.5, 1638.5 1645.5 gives 3.5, 0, 7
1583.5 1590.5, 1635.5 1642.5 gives 3.0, 0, 6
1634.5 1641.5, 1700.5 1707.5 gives 2.5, 5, 0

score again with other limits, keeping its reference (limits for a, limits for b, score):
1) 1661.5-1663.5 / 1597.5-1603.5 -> -51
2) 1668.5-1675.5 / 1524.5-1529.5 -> -143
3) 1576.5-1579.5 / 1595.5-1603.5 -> -26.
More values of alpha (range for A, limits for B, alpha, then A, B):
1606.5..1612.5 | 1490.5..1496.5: -0.37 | 0.0120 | 0.0104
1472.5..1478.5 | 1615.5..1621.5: -0.58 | 0.0107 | 0.0115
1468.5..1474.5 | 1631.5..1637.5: -0.58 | 0.0107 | 0.0115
